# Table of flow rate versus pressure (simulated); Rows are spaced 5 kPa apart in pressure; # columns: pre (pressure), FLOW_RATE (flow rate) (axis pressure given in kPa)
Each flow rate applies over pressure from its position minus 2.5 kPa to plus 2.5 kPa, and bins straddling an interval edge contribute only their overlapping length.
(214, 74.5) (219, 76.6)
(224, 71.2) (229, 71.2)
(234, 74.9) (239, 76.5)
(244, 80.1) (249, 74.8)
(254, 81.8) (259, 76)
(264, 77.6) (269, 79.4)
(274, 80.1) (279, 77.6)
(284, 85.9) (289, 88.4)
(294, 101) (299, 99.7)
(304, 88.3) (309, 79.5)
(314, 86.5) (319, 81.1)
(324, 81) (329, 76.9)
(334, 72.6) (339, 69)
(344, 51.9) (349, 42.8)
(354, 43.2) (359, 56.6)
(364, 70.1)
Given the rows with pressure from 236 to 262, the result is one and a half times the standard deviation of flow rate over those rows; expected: 4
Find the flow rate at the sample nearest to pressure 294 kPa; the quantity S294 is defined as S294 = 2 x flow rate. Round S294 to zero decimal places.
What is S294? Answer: 202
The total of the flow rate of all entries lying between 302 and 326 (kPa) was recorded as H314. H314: 416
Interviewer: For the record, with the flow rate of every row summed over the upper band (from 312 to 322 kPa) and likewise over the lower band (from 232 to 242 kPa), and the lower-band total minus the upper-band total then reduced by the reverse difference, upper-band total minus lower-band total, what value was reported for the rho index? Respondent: -32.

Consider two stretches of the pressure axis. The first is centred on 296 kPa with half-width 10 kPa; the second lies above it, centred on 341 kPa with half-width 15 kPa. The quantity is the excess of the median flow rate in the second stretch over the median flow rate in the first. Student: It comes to -34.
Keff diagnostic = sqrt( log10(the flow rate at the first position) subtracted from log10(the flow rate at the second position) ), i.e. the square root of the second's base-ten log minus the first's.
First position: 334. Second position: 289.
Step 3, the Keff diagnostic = 0.29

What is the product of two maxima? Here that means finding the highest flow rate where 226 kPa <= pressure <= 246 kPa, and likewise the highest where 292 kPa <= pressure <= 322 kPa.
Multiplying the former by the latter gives 8090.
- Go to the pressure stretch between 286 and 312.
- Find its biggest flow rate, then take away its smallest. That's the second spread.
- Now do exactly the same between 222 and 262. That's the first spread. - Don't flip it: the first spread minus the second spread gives -11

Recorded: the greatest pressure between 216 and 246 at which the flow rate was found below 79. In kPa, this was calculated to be 239 kPa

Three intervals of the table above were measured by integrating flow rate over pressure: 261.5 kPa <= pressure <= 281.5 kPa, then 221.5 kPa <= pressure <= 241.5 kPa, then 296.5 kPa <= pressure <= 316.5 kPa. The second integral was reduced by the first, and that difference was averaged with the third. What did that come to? 833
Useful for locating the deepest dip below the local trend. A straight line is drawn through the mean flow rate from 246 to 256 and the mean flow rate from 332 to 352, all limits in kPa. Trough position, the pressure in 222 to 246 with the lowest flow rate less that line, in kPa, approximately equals 224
